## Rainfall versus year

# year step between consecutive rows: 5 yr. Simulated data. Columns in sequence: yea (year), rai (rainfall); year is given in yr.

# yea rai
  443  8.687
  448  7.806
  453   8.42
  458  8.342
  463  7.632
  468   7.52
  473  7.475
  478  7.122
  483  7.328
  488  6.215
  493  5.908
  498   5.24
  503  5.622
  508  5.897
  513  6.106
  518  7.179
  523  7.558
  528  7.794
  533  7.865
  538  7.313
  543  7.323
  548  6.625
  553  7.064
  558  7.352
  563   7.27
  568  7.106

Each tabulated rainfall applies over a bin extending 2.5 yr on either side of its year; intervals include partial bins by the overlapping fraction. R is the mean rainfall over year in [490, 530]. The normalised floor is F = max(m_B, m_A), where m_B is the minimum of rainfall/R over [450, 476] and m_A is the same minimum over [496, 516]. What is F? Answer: 1.17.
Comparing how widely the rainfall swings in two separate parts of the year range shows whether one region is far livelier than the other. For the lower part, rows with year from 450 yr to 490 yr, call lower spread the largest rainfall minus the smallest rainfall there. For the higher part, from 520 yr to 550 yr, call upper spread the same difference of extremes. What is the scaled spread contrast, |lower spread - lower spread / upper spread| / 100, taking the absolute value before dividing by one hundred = 0.0043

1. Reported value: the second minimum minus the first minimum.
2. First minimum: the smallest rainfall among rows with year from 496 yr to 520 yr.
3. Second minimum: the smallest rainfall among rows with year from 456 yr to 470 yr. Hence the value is 2.3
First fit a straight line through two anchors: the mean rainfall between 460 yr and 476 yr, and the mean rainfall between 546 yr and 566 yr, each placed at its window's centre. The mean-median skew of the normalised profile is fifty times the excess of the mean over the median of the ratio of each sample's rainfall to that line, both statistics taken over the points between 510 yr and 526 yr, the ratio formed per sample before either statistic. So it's -1.6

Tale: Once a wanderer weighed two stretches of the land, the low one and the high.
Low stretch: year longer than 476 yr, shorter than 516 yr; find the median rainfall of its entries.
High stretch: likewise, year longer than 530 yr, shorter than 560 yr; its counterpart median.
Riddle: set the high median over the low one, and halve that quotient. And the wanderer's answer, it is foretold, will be 0.61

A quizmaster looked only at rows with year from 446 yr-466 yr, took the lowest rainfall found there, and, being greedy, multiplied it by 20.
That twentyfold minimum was 153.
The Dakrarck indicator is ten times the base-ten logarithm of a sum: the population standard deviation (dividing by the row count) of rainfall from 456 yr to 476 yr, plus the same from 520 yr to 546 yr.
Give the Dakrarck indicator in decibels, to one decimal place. -2.4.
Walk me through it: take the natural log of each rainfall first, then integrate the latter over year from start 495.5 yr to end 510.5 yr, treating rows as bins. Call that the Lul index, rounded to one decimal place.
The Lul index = 25.8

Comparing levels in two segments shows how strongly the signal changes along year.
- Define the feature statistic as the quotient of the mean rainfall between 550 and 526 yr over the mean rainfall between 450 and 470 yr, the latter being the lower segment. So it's 0.93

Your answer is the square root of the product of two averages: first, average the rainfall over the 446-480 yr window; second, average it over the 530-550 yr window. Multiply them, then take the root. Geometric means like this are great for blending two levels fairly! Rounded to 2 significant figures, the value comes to 7.5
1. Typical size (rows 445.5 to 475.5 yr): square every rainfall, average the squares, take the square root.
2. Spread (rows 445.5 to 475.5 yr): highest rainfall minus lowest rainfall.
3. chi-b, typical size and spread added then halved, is 4.41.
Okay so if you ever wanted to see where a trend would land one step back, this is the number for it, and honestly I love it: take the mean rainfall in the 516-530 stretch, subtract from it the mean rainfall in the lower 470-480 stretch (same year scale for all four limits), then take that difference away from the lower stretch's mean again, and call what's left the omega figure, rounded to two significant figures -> 7.1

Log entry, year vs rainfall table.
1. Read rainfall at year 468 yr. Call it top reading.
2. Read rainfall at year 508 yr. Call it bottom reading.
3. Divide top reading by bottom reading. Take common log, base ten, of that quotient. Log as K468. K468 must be 0.11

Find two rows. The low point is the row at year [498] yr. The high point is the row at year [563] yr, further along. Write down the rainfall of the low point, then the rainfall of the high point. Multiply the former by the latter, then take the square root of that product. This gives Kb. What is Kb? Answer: 6.2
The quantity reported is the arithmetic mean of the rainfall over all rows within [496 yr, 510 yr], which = 5.6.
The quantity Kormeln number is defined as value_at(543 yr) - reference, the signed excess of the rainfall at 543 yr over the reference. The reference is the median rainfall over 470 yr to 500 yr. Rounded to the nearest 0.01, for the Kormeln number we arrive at 0.65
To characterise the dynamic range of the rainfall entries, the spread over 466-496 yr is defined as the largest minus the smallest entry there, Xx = 1.6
